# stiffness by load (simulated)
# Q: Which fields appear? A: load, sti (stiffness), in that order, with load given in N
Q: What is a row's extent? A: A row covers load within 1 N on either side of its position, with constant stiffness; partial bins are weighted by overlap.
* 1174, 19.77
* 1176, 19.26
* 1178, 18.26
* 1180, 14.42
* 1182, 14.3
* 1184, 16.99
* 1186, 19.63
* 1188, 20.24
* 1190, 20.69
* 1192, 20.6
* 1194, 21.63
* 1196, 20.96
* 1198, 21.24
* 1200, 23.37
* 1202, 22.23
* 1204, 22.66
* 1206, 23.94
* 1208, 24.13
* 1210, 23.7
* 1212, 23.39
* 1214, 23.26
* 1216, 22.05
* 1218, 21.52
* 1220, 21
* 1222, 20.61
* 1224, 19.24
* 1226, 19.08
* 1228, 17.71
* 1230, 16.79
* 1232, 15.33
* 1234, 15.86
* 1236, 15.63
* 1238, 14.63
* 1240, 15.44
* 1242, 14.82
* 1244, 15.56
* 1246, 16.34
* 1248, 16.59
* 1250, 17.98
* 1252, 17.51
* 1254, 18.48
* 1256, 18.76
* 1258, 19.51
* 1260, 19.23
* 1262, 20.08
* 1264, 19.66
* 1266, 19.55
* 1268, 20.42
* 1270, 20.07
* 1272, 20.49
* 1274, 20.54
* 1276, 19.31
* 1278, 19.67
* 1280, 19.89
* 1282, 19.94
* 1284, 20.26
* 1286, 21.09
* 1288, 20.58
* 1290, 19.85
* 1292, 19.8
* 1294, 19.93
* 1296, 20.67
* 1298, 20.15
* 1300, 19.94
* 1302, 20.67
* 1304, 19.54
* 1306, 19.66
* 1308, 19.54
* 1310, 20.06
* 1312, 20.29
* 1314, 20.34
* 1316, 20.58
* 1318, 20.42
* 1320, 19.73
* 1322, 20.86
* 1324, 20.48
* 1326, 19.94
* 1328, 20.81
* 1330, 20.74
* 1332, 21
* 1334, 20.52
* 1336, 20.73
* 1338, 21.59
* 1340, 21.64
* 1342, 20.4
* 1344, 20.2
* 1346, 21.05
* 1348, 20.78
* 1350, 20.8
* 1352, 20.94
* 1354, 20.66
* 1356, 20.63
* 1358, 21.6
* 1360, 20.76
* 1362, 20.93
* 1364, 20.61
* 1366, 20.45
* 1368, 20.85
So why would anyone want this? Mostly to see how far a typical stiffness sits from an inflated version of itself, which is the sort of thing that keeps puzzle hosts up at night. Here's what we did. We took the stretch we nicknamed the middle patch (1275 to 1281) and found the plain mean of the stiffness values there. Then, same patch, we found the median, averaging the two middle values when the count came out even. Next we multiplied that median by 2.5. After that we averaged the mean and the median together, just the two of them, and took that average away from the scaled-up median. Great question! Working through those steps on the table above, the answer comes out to 29.5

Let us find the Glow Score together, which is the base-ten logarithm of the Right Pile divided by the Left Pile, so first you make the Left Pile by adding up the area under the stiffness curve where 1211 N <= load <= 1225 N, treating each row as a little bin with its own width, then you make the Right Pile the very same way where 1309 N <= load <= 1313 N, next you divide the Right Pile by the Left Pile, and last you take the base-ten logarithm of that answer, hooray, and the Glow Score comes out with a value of -0.6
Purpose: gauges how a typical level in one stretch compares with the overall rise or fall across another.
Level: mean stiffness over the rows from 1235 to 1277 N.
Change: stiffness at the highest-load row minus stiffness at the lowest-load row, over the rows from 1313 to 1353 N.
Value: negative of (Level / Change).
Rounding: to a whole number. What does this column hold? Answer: -30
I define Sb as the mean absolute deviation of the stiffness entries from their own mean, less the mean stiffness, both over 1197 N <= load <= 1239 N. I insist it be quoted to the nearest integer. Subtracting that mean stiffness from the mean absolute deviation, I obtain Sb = -18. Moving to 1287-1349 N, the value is -20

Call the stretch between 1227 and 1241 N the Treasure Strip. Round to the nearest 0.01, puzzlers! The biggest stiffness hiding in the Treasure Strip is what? 17.71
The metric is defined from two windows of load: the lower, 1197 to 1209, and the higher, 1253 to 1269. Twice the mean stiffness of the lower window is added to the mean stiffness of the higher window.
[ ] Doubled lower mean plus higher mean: 65.3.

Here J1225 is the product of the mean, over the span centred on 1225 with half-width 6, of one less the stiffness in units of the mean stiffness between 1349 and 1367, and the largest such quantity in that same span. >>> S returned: 0.016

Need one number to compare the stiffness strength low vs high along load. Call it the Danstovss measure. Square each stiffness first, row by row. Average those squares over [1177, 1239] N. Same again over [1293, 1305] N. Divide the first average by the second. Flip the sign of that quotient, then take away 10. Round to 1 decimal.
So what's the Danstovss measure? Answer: -11.0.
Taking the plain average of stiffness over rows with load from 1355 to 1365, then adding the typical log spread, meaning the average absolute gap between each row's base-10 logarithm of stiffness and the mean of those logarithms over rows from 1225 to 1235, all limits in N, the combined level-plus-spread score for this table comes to 20.9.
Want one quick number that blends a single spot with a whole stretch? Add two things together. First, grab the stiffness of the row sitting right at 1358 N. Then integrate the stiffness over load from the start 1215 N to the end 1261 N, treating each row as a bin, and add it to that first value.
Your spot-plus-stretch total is 841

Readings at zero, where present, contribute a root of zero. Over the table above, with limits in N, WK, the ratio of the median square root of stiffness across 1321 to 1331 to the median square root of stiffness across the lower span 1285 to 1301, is 1.02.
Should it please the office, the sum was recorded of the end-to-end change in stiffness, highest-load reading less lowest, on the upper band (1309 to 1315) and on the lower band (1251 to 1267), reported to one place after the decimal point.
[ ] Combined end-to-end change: 2.3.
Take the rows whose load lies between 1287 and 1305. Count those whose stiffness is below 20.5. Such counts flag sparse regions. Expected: 6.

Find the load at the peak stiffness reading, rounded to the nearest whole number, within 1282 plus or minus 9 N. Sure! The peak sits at 1286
